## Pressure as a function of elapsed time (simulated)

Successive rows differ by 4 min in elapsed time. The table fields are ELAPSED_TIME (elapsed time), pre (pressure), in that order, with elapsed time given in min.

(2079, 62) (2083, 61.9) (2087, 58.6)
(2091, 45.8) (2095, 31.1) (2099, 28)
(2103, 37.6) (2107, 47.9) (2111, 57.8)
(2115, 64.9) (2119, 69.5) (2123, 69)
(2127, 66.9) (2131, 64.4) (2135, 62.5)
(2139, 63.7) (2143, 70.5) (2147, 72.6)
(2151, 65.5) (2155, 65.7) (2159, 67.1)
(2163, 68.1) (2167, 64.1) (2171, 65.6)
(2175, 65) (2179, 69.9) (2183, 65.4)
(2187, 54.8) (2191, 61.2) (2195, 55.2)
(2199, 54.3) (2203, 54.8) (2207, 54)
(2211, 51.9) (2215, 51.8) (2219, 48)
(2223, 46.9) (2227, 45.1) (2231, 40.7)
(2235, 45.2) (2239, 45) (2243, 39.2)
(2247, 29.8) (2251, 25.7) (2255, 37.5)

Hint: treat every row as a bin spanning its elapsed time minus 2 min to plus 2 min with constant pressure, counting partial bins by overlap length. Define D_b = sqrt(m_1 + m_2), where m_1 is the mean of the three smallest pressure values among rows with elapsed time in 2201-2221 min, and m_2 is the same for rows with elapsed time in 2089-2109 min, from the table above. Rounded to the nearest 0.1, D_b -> 9.1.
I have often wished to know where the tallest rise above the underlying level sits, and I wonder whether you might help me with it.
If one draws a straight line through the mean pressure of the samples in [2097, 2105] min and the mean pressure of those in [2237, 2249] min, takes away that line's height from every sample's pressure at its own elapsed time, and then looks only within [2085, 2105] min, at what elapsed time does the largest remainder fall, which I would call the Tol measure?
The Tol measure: 2087 min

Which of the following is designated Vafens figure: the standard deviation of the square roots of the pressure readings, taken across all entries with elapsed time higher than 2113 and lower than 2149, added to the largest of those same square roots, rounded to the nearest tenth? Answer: 8.7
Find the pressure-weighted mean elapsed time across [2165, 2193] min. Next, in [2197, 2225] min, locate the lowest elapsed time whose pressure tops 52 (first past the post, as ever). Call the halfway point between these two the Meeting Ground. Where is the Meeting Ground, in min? 2188.9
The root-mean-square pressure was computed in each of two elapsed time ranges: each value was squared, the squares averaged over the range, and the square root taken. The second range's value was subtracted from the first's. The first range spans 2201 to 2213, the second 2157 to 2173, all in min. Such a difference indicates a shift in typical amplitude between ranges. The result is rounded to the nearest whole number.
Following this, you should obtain -13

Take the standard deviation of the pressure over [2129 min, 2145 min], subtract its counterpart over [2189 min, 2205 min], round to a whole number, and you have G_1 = 0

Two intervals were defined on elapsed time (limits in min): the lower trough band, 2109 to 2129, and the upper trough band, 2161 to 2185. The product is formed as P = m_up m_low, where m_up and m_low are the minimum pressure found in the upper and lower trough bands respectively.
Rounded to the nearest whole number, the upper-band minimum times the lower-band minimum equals 3705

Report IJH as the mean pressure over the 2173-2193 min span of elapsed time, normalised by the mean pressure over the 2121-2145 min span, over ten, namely 0.096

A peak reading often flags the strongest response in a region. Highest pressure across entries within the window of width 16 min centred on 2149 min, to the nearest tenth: 72.6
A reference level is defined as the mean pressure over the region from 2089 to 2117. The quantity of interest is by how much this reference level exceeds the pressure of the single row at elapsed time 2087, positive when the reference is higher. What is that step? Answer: -14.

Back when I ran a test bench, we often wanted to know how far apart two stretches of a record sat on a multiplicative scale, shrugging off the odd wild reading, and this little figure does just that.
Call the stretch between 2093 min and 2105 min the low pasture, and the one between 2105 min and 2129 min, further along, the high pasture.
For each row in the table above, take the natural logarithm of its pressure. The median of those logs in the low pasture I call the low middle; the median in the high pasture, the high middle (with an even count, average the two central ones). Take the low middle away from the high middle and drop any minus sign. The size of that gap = 0.75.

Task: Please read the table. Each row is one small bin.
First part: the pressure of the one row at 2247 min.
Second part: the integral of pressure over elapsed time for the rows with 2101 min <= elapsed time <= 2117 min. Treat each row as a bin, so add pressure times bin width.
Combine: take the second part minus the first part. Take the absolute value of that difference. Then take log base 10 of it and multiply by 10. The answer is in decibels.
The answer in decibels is 29.0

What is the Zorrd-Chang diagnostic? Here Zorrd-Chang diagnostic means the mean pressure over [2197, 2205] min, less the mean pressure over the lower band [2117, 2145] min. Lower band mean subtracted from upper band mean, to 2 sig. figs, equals -12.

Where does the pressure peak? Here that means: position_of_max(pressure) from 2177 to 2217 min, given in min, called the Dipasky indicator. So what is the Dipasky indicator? 2179 min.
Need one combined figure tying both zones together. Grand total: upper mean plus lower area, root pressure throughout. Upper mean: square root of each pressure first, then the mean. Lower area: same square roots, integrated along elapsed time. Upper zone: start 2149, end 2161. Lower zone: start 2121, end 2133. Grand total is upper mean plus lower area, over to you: 106.2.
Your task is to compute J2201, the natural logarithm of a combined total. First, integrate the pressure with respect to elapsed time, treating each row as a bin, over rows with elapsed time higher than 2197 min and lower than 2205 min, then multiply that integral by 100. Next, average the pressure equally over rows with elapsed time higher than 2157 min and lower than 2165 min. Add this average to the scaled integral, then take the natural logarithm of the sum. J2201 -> 10.7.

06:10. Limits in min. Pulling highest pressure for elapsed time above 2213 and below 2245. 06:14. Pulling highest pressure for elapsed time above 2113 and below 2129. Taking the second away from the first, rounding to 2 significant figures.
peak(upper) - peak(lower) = -18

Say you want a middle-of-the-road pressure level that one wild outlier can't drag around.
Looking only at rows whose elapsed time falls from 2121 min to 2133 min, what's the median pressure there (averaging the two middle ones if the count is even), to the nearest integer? 67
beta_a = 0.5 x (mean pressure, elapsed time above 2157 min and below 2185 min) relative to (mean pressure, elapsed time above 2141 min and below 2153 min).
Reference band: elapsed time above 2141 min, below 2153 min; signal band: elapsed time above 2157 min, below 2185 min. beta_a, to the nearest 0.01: 0.48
